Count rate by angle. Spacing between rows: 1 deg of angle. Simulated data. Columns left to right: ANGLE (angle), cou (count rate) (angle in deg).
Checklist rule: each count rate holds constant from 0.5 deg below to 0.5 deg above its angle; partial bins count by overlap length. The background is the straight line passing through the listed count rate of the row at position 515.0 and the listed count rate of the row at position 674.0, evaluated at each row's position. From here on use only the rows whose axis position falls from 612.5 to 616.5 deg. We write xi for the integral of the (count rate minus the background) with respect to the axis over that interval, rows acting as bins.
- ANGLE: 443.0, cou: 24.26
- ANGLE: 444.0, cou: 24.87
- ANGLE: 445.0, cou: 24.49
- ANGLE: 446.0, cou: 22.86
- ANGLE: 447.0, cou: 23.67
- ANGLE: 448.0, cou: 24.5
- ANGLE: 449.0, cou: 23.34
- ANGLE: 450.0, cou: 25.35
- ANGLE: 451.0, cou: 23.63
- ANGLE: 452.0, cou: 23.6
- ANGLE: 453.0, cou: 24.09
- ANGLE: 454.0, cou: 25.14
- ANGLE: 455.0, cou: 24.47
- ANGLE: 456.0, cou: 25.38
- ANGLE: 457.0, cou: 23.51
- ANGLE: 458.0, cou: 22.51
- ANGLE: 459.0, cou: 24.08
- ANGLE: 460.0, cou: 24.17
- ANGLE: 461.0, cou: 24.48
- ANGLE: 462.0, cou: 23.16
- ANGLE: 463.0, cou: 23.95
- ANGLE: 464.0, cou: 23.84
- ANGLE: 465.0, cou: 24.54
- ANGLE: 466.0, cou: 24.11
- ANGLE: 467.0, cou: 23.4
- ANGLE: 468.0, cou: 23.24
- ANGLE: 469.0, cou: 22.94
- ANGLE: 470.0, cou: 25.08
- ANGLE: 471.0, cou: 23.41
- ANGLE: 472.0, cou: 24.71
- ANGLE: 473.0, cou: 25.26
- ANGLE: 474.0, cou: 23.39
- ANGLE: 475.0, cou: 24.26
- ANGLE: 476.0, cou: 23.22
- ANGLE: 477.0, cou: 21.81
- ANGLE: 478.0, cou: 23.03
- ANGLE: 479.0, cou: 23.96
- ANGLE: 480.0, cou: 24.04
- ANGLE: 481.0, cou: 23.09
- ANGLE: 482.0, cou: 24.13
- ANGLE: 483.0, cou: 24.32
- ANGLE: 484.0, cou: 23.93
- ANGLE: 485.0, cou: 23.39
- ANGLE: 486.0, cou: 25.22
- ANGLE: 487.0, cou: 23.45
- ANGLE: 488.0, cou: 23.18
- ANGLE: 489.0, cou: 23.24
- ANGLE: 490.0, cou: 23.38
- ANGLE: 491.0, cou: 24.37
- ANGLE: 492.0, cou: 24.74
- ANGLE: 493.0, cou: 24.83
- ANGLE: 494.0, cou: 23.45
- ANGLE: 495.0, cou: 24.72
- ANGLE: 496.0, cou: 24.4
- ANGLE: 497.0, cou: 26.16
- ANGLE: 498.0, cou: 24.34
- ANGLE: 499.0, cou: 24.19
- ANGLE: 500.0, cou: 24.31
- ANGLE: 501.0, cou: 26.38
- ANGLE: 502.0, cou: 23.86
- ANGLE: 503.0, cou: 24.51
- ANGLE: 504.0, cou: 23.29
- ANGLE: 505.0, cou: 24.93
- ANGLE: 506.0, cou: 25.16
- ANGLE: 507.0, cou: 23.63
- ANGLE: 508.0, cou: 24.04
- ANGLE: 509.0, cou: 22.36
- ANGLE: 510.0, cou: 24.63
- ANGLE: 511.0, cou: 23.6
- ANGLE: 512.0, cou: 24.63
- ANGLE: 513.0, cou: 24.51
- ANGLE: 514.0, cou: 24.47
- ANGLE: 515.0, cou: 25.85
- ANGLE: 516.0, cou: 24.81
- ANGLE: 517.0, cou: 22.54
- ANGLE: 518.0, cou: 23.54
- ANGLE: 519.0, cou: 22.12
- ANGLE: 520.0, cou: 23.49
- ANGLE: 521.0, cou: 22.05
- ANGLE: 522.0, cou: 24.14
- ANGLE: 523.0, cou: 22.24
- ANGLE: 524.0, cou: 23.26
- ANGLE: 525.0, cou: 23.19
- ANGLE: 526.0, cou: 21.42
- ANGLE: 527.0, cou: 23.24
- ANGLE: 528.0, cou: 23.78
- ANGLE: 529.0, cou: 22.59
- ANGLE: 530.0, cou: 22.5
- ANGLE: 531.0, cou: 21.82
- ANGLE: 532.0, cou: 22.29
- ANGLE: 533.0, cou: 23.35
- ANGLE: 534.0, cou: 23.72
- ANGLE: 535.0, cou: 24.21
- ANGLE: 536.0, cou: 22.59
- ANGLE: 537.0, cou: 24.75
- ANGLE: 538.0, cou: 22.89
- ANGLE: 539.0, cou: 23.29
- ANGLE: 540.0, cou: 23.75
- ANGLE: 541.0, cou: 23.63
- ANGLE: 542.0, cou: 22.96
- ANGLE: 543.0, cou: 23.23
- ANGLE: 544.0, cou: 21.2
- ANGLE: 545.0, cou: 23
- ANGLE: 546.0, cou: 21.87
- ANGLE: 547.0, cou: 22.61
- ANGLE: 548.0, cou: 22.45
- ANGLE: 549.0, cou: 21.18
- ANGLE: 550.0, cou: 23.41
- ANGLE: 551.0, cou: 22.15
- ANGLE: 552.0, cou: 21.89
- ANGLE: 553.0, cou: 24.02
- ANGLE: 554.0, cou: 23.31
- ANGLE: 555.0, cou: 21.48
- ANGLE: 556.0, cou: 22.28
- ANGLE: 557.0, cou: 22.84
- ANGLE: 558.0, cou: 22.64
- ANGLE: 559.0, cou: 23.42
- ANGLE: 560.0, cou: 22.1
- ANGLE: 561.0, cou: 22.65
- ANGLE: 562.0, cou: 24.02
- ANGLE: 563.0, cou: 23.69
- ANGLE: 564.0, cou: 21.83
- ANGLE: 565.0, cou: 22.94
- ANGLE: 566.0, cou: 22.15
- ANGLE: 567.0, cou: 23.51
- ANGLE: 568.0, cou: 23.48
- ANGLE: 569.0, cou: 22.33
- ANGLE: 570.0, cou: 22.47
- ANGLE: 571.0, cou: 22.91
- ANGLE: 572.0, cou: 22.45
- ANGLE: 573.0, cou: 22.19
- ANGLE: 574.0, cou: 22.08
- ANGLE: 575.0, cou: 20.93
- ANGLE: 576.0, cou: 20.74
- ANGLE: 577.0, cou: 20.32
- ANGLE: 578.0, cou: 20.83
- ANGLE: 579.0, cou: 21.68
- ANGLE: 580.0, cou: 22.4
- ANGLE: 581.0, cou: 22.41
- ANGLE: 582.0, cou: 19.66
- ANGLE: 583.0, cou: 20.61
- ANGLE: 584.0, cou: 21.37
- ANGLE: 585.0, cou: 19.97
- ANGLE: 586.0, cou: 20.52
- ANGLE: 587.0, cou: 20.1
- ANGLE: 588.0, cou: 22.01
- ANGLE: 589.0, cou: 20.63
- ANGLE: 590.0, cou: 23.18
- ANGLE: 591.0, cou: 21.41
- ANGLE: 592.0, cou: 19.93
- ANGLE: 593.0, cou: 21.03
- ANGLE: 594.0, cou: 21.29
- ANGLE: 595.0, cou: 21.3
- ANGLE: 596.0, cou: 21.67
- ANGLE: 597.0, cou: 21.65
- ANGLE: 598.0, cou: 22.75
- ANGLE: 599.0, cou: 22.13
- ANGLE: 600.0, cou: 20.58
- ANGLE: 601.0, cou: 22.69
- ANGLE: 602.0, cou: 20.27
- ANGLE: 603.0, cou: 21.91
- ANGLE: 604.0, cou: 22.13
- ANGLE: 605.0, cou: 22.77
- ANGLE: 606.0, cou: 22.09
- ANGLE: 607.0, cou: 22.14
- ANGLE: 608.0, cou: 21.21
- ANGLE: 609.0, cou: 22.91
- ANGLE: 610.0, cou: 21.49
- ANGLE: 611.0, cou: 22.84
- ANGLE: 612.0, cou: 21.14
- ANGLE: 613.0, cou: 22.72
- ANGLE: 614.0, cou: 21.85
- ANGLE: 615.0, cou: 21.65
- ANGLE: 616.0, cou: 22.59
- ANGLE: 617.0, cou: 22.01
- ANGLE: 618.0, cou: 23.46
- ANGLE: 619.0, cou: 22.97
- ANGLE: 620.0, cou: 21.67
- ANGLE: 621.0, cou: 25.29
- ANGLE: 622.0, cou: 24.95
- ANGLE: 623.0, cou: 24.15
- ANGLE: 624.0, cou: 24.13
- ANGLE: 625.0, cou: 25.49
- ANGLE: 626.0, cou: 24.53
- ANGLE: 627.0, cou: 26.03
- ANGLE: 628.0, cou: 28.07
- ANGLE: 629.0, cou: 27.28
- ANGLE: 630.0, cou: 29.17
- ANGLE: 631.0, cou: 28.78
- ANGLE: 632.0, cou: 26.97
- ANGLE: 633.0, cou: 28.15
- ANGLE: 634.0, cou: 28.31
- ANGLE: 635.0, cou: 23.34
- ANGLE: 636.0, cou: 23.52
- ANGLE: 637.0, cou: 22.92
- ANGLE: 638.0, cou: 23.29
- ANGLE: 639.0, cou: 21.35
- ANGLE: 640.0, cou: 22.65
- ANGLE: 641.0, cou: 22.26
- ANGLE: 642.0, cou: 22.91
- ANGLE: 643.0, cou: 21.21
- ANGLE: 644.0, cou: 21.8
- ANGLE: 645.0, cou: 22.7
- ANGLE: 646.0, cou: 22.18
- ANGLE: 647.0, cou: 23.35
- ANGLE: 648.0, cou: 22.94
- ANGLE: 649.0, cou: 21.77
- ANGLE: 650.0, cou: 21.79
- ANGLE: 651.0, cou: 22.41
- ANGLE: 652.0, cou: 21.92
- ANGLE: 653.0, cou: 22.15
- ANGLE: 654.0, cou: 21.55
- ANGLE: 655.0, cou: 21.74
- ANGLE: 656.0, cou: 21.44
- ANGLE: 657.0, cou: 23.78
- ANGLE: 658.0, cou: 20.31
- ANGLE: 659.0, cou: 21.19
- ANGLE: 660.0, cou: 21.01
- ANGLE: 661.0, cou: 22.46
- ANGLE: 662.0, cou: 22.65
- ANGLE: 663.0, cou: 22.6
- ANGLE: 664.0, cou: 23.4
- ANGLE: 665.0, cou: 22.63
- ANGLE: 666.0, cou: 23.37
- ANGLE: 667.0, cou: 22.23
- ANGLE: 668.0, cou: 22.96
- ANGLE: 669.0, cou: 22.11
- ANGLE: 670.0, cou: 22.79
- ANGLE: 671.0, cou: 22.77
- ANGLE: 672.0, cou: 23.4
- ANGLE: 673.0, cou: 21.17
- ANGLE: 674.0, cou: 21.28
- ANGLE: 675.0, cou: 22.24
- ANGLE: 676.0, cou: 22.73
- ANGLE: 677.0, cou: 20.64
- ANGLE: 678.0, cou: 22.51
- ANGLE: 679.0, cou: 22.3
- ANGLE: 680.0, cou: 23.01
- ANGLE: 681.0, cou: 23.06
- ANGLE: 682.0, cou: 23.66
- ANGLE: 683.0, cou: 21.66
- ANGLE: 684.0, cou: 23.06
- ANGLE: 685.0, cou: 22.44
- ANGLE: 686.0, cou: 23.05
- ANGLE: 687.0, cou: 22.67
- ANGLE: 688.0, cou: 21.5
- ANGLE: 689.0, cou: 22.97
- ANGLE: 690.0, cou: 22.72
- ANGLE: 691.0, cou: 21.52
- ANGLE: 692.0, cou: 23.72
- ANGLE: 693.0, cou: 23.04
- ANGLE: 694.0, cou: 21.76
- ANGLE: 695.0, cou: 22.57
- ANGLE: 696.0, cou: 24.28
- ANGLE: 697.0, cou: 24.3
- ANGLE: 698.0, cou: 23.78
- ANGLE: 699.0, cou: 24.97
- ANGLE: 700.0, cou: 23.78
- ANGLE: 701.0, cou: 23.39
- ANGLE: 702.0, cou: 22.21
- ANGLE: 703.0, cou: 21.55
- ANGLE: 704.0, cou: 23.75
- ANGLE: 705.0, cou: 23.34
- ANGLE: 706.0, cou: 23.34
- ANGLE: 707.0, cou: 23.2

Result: -3.2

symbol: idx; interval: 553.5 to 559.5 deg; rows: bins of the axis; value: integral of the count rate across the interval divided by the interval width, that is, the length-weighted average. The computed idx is 22.7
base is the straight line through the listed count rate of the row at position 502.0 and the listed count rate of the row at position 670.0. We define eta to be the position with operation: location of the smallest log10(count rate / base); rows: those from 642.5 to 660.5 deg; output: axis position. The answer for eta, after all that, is 658.0 deg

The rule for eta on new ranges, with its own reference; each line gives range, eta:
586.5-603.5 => 592.0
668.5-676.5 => 673.0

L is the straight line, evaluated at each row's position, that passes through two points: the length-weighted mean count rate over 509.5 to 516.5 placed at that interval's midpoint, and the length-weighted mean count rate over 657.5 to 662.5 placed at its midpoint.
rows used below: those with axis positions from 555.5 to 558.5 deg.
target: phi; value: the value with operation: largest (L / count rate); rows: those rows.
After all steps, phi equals 1.07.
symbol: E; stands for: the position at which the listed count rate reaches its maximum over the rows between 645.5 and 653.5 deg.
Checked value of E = 647.0 deg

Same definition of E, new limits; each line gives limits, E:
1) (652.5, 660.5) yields 657.0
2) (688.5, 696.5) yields 696.0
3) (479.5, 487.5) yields 486.0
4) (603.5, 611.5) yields 609.0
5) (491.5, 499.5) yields 497.0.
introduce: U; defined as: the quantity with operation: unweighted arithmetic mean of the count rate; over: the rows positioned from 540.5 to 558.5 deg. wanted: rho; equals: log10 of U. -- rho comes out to 1.35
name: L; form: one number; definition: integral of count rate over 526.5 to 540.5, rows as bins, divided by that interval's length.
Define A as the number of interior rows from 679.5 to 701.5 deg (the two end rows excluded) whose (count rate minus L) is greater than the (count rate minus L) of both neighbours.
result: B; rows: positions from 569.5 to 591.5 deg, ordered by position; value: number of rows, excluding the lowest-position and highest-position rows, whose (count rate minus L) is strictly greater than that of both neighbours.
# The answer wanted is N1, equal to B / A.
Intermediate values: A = 7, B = 6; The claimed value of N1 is 0.9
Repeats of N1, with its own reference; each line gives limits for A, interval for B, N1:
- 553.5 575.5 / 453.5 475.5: 1.0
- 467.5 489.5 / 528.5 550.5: 1.0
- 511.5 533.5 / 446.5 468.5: 1.2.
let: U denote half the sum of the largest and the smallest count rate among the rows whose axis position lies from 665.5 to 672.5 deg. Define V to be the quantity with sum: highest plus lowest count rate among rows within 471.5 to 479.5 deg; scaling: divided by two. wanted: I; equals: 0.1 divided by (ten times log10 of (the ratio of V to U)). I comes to 0.68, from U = 22.8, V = 23.5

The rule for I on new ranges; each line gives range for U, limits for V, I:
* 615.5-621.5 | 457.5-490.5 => 9.84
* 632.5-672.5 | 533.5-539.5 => -0.86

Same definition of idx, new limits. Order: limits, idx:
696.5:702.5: 23.7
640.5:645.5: 22.2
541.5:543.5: 23.1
